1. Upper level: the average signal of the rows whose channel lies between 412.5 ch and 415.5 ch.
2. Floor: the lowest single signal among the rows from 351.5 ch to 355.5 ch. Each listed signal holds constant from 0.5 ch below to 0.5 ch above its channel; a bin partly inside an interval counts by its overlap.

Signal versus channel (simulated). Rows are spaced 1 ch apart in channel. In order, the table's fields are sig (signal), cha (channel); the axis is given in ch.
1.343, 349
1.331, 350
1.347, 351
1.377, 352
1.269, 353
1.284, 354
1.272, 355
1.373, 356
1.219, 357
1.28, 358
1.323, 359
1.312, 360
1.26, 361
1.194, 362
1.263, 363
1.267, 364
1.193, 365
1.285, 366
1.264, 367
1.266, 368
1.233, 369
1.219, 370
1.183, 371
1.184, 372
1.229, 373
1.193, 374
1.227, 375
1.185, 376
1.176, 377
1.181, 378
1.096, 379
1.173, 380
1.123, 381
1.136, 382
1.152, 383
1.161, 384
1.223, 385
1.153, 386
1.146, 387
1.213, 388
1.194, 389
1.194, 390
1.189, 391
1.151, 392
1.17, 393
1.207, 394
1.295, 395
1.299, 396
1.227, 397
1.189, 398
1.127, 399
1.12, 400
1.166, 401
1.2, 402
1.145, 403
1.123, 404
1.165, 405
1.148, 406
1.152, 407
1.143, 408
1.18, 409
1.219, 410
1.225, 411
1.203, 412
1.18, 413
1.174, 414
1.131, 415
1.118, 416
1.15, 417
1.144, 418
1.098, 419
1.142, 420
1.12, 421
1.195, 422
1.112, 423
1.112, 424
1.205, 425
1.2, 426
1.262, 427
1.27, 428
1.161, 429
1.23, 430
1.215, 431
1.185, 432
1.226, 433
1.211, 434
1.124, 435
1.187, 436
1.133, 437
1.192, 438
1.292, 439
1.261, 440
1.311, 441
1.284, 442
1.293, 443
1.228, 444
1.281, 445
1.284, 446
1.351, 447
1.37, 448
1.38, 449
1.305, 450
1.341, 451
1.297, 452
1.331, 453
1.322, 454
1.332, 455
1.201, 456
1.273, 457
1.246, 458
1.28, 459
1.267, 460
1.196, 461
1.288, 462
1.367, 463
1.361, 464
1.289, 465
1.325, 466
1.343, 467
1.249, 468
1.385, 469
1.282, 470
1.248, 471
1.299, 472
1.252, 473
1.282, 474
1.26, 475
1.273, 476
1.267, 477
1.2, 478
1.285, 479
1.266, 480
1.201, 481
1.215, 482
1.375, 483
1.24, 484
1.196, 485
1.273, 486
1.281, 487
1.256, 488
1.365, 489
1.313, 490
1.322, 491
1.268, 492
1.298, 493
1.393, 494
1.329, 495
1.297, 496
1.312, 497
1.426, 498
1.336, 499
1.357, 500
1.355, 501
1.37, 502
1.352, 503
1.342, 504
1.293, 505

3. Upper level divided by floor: 0.92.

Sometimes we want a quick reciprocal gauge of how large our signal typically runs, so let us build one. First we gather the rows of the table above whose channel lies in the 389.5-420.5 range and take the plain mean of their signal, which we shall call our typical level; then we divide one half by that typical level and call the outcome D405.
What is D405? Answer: 0.426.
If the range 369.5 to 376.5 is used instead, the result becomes 0.416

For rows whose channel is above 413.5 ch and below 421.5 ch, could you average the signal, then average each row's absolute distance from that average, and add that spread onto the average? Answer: 1.15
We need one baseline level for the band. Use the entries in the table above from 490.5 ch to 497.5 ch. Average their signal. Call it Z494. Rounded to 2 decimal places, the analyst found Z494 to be 1.32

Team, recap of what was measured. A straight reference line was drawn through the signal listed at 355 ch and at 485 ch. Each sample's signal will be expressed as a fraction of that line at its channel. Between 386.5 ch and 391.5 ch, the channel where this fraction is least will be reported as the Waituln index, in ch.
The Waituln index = 387 ch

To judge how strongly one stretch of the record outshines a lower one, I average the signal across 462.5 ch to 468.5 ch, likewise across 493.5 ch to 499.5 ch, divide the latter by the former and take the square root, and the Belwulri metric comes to 1.010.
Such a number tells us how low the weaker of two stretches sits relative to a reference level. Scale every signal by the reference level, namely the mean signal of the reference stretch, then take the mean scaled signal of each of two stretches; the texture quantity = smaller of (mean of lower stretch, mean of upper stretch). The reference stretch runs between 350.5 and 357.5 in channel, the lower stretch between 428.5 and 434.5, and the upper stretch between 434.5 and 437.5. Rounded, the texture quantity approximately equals 0.879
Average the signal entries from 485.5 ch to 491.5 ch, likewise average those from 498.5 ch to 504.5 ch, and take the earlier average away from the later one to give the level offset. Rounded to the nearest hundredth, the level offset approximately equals 0.05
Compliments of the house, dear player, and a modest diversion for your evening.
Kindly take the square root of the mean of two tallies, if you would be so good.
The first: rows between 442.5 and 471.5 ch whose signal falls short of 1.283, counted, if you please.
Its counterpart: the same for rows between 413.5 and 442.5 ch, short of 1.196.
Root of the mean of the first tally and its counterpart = 3.74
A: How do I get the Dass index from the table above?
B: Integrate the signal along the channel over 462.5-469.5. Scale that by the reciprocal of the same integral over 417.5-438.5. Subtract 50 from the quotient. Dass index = -49.6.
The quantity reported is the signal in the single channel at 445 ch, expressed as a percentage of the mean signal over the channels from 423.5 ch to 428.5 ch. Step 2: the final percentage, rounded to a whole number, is 106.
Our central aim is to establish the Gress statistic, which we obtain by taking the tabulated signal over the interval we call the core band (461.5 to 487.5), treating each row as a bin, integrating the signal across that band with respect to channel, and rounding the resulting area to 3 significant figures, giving 33.3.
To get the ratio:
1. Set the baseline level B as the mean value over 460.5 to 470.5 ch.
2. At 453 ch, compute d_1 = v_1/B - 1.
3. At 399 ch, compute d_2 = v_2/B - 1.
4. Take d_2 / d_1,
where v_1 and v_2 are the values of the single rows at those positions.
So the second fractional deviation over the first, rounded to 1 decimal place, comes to -8.1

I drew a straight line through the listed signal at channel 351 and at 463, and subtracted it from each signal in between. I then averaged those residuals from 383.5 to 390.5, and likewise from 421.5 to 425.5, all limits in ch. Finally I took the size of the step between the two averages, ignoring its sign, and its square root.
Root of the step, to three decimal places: 0.184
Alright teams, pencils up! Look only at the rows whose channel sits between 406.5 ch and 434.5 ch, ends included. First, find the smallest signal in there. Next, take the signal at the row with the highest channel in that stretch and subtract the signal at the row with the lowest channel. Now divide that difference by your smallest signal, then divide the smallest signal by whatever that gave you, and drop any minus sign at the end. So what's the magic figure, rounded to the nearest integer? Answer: 20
